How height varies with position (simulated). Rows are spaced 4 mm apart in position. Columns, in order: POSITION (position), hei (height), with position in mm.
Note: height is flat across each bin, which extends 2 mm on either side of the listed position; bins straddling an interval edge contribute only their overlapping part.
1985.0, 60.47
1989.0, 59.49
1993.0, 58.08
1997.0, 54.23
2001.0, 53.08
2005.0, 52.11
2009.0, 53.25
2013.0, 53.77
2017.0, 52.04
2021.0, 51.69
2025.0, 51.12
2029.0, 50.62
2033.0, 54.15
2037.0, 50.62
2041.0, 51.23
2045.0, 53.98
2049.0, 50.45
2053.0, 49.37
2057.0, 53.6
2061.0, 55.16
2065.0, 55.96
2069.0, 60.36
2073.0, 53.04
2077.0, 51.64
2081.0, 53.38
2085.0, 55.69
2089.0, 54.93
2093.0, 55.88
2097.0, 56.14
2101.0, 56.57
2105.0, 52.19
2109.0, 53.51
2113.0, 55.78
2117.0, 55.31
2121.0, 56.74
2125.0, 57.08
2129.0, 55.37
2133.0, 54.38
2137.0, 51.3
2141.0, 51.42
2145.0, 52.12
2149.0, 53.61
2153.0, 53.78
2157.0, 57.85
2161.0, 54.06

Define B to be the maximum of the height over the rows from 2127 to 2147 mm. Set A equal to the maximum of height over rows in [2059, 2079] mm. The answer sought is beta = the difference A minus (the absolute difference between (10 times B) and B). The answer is -438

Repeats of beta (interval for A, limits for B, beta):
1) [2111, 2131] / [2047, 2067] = -447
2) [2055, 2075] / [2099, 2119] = -449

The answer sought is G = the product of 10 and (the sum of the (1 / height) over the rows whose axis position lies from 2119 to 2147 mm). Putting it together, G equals 1.30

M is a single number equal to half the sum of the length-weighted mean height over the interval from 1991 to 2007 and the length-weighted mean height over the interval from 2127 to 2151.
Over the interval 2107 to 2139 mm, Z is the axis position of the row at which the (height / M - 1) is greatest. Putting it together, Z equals 2125.0 mm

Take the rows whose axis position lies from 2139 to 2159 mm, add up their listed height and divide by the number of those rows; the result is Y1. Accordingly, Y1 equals 53.8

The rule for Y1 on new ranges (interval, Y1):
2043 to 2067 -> 53.1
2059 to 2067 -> 55.6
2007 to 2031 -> 52.1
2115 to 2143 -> 54.5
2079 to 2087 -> 54.5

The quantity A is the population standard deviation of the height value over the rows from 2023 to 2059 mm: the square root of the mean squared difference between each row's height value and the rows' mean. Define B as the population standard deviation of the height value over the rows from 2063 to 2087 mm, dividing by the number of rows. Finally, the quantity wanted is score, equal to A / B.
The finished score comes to 0.6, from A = 1.7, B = 2.8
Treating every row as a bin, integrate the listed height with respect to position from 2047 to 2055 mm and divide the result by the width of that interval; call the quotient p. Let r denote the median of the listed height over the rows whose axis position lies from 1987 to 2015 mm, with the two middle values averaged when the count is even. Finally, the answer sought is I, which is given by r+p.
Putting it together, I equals 104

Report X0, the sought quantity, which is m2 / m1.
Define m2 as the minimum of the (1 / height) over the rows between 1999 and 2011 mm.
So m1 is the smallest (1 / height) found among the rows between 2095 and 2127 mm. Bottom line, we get 1.07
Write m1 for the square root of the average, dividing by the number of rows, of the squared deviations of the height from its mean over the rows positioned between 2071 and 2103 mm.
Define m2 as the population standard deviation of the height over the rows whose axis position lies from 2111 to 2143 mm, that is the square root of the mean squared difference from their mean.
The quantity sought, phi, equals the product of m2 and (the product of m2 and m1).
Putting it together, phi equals 7.1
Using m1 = 1.65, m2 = 2.1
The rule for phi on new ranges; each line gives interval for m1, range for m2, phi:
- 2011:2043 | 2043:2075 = 12.8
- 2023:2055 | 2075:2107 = 5.1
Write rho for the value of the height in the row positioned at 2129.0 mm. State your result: 55.37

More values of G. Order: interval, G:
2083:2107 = 1.09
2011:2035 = 1.15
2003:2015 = 0.57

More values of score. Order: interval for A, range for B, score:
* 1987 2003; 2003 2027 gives 2.9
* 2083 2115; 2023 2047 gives 0.9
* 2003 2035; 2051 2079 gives 0.4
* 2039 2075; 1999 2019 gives 4.6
